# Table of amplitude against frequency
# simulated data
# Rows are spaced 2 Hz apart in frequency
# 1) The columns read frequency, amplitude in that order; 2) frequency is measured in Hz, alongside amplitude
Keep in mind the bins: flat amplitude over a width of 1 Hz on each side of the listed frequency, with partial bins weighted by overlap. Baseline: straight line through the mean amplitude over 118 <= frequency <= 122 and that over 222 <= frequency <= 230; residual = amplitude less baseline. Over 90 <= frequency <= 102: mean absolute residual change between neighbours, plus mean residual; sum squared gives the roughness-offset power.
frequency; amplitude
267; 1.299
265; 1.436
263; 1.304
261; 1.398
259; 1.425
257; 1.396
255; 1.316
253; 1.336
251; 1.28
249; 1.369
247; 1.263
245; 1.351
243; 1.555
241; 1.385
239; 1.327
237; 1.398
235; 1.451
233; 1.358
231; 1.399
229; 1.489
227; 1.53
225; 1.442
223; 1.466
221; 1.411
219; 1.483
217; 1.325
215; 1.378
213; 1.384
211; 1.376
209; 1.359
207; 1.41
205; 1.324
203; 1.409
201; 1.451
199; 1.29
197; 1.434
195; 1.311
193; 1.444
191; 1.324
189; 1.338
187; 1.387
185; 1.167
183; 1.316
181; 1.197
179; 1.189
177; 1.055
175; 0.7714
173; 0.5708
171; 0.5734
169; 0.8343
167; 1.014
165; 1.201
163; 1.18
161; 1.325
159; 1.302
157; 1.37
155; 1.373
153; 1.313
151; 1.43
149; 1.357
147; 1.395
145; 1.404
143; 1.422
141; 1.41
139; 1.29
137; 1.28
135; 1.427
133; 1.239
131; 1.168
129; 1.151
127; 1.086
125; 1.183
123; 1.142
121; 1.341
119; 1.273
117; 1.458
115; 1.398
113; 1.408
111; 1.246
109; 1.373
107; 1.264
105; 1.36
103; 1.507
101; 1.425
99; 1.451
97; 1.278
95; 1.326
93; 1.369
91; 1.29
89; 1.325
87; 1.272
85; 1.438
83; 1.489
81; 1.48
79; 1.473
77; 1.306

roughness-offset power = 0.027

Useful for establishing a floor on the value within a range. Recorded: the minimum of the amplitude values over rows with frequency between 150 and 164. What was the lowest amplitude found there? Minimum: 1.18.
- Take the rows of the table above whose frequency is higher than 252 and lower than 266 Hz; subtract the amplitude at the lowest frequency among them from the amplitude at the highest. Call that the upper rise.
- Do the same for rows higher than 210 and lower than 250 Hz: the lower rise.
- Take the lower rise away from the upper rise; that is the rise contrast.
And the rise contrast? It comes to 0.11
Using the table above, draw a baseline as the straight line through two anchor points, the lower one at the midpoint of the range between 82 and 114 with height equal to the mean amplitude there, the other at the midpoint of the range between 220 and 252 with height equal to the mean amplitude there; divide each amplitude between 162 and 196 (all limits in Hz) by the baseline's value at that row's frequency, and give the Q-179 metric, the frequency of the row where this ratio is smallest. 173 Hz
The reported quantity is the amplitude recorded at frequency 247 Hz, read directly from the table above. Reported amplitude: 1.263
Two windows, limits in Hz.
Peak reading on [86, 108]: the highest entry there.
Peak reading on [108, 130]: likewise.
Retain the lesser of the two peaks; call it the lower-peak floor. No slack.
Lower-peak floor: 1.46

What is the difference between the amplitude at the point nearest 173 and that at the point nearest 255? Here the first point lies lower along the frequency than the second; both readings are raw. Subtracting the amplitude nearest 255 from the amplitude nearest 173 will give -0.75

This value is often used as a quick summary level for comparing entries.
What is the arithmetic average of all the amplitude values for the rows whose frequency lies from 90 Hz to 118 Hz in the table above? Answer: 1.37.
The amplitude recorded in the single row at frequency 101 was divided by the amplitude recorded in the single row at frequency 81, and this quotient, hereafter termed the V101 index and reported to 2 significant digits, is 0.96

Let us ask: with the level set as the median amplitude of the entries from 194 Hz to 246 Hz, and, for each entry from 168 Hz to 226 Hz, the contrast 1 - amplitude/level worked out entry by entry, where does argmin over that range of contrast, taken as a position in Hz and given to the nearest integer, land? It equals 219 Hz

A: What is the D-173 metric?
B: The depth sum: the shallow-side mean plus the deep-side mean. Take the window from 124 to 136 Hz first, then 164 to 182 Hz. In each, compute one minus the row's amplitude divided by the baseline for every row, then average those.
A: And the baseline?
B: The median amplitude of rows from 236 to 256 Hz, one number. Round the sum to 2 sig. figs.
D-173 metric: 0.40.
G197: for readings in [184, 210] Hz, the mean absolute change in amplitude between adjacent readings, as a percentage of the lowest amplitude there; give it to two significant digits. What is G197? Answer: 8.8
